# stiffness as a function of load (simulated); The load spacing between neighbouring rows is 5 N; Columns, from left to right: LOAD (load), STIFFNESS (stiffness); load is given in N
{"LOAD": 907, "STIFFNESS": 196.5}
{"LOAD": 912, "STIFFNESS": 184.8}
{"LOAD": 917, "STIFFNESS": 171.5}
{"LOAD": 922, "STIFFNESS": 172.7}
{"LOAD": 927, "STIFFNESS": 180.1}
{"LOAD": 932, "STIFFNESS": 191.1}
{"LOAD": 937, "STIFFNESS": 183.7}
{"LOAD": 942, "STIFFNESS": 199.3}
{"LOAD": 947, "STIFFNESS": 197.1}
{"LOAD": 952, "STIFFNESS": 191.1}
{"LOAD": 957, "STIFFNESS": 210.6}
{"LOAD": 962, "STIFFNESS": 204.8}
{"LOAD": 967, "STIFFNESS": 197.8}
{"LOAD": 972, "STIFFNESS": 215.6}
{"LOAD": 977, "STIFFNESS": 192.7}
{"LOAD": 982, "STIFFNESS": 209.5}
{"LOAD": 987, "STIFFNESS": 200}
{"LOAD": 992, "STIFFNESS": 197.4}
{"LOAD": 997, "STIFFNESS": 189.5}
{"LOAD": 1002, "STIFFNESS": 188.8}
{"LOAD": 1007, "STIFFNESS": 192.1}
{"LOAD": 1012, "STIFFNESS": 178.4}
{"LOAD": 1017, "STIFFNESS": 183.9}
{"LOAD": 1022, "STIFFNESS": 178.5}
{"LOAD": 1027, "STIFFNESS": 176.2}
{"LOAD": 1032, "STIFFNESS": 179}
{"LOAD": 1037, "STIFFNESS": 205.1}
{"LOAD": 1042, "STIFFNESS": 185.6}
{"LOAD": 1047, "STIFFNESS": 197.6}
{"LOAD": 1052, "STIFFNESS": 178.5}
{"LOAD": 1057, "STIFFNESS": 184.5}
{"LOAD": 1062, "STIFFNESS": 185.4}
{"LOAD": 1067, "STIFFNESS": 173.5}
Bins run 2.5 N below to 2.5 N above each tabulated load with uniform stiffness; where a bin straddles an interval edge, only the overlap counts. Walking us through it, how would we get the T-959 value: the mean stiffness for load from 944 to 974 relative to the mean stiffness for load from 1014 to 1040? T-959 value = 1.10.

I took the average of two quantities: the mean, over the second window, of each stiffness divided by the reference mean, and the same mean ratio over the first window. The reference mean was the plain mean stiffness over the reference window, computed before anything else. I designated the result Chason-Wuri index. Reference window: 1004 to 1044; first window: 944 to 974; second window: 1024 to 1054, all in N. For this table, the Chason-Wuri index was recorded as 1.05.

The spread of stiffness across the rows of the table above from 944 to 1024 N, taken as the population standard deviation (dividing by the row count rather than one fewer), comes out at 10.6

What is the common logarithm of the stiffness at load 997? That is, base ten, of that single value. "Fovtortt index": 2.28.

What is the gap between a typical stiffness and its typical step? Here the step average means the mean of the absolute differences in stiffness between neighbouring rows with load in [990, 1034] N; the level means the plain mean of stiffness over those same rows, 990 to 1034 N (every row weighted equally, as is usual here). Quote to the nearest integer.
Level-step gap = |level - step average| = 180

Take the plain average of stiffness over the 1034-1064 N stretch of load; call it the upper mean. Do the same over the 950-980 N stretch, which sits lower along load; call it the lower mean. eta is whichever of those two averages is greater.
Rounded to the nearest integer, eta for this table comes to 202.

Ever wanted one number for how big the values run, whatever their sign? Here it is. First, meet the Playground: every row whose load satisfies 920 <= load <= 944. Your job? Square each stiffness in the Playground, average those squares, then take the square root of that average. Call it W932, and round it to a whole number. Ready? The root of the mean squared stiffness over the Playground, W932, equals 186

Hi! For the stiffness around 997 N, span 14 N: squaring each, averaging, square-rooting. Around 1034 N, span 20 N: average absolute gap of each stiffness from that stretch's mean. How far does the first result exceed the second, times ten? 1826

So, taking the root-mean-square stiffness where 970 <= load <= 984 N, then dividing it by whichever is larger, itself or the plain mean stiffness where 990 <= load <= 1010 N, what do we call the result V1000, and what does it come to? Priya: 1.000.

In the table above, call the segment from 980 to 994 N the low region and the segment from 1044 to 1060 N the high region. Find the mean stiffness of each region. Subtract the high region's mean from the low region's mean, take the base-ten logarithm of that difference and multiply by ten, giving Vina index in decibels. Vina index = 11.9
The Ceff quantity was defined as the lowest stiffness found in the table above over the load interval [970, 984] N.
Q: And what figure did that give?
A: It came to 192.7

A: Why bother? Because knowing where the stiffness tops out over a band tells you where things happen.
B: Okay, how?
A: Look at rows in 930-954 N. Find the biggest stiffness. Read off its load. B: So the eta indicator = 942 N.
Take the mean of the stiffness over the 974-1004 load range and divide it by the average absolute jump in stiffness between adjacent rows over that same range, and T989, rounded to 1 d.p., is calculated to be 26.2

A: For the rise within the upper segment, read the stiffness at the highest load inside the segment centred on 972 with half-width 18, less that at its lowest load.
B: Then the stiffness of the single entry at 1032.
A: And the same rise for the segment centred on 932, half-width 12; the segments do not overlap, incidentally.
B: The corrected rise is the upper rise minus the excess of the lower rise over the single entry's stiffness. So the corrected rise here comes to 142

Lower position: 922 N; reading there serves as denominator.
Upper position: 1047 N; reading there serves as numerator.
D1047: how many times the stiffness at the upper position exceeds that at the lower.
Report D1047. 1.14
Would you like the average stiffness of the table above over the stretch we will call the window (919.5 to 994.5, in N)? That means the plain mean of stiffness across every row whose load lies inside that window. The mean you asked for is 196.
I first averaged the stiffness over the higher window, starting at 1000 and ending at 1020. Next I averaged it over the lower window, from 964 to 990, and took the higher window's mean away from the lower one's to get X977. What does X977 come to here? 17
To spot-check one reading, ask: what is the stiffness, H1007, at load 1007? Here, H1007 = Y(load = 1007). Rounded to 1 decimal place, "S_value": 192.1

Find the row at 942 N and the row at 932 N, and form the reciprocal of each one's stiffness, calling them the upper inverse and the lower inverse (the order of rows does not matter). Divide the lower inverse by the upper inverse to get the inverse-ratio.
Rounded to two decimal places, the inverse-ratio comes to 1.04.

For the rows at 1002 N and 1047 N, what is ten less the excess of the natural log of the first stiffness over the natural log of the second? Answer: 10.05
